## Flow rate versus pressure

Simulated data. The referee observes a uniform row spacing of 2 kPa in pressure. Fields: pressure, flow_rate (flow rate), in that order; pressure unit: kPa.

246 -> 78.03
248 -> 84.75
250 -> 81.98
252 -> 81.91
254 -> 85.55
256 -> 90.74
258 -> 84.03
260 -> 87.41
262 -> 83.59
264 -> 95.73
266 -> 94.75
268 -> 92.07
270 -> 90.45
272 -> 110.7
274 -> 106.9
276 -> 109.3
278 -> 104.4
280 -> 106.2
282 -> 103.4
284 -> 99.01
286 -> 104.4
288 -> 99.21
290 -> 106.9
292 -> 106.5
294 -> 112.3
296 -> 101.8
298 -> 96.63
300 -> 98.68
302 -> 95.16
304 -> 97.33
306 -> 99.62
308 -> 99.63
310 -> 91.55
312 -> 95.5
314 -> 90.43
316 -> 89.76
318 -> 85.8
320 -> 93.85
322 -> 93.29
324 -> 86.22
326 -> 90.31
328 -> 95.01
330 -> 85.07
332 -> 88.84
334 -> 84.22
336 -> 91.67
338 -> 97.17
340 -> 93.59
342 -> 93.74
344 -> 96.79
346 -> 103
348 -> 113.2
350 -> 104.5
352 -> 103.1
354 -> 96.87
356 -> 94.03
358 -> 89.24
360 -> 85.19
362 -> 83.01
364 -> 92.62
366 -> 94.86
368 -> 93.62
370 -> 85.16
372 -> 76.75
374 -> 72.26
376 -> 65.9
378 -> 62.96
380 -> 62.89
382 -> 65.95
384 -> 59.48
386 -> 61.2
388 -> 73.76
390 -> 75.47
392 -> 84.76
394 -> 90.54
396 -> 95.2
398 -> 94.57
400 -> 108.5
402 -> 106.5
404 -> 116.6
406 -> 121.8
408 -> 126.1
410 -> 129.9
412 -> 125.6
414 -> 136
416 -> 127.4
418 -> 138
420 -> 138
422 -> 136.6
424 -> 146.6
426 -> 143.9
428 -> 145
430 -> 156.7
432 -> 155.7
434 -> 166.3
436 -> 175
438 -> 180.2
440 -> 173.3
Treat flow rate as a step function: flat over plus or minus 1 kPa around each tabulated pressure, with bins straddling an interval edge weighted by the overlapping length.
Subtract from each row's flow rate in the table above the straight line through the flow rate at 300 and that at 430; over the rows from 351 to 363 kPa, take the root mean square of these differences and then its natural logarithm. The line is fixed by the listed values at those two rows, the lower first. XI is 3.5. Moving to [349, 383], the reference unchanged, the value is 3.9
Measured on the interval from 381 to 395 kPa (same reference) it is 4.2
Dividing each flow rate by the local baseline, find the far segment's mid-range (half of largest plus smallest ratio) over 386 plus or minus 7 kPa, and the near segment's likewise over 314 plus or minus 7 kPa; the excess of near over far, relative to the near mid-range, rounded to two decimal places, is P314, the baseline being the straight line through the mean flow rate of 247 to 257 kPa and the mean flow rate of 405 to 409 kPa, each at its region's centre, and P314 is 0.35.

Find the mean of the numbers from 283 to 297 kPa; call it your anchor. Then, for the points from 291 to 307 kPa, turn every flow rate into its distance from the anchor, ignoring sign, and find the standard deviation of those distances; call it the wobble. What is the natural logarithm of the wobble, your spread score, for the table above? 0.9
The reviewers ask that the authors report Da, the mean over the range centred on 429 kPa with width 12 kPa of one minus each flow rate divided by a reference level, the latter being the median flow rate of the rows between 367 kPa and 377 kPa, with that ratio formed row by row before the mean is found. -1.0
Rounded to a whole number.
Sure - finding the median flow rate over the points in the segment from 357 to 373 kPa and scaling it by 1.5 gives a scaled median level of 131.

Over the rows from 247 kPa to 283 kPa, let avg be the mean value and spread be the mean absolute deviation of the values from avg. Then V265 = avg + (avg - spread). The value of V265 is 179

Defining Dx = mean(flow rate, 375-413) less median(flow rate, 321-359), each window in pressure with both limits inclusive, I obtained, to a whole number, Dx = -3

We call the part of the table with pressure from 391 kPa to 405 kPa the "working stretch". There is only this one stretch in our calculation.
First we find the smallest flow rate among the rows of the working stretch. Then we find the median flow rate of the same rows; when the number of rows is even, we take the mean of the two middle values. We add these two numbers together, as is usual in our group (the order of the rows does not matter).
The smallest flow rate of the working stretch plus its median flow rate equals 180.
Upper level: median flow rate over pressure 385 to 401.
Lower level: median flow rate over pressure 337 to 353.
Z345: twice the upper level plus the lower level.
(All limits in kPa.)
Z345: 275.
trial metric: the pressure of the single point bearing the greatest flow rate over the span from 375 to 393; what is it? 392 kPa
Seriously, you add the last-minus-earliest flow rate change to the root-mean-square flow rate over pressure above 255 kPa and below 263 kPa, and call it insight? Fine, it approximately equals 79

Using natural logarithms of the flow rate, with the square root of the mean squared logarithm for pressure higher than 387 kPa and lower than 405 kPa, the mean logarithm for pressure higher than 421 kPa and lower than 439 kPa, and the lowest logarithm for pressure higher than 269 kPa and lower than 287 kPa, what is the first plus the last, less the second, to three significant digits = 3.99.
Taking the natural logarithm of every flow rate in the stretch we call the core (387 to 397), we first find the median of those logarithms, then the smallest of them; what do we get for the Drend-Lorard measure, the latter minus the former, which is -0.139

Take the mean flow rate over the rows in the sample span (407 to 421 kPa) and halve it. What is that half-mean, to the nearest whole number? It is 66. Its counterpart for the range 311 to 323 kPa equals 46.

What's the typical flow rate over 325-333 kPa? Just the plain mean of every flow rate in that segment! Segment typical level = 90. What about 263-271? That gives 93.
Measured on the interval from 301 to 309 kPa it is 98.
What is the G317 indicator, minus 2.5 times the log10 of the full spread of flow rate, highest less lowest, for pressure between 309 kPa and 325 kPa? -2.47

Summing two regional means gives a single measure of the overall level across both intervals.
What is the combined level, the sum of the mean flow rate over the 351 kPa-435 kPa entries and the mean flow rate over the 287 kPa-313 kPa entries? 204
